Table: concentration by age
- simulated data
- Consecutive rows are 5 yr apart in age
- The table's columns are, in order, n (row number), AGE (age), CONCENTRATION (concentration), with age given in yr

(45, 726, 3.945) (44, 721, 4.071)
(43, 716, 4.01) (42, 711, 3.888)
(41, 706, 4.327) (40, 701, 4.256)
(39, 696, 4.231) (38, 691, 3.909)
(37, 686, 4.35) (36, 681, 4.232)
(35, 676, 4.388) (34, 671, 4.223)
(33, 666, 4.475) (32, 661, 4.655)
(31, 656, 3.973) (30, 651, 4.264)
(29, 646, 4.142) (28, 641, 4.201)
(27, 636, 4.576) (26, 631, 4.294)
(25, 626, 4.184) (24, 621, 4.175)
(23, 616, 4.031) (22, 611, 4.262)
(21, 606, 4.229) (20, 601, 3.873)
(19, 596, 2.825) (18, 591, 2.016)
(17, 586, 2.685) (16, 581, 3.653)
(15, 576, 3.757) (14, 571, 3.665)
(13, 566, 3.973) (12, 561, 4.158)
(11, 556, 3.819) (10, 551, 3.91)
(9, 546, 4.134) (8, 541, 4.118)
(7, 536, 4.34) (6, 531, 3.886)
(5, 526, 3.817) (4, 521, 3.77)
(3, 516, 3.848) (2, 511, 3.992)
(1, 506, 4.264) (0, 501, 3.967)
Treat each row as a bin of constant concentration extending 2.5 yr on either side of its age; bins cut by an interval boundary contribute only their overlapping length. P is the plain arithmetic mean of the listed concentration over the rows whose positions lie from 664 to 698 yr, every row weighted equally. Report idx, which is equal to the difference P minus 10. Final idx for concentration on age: -5.74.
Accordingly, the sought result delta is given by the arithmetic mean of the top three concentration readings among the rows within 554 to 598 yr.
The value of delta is 4.0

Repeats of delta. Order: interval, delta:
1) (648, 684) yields 4.5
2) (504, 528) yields 4.0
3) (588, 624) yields 4.2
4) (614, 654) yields 4.4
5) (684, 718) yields 4.3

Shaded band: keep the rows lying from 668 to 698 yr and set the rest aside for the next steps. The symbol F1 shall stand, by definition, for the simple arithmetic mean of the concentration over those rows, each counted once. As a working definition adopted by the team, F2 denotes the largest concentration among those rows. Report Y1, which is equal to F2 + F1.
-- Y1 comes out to 8.61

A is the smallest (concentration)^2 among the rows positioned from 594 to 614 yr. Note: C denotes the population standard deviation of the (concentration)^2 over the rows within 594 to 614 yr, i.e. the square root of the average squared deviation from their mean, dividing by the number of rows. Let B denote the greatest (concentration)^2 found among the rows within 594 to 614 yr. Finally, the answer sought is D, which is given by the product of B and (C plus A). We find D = 220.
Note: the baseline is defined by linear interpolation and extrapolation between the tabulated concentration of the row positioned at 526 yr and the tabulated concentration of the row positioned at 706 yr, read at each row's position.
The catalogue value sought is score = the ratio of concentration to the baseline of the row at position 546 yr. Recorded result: 1.07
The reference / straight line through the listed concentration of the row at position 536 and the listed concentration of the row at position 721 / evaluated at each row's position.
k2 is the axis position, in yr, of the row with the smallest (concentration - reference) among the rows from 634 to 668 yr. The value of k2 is 656 yr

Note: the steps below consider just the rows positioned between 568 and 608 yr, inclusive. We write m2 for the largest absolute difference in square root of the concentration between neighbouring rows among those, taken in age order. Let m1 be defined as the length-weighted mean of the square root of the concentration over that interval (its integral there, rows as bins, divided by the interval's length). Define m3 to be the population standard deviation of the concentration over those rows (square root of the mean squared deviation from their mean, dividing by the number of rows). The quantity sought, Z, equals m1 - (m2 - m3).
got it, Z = 2.23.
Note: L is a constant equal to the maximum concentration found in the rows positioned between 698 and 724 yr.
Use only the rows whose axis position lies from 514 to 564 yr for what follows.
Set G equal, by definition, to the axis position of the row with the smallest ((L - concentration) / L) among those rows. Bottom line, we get 536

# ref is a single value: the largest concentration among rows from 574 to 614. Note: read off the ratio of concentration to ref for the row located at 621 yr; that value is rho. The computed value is 0.98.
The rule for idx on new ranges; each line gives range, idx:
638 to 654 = -5.80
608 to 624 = -5.84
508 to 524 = -6.13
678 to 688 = -5.71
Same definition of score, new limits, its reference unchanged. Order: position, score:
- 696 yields 0.98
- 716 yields 0.92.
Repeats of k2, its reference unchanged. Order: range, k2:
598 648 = 601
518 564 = 521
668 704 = 691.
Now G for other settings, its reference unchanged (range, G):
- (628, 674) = 661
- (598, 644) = 636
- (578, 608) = 606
